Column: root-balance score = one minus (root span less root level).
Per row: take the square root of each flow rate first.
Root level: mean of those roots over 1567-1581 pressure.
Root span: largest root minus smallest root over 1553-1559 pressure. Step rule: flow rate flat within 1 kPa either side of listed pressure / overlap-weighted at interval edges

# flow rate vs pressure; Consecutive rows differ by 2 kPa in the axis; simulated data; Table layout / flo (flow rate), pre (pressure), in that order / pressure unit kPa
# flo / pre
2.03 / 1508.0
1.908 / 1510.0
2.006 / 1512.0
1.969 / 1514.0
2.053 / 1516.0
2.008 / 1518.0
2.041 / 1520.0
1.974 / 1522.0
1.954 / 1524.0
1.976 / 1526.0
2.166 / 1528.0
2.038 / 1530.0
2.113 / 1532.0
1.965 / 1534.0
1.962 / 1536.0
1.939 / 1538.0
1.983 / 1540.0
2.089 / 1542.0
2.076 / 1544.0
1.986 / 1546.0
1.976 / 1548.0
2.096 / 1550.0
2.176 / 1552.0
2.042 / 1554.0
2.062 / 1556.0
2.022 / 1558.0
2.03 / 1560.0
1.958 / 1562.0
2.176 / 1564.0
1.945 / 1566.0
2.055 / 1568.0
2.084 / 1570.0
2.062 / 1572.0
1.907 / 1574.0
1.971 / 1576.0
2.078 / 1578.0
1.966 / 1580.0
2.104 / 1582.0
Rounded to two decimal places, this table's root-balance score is 2.41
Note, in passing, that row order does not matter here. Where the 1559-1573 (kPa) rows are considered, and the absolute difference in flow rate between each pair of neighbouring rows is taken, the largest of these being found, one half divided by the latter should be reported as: 2.2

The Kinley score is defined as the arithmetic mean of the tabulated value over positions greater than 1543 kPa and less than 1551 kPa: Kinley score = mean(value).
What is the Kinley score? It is 2.03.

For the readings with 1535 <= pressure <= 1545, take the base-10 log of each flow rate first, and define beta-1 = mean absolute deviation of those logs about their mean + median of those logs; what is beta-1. 0.310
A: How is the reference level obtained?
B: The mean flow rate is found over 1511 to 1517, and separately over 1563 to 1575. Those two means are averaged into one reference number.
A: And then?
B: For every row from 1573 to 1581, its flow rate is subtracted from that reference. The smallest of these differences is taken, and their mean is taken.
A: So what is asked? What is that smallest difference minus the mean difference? -0.10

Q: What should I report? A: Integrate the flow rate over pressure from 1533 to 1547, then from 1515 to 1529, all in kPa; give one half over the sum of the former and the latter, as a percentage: 0.887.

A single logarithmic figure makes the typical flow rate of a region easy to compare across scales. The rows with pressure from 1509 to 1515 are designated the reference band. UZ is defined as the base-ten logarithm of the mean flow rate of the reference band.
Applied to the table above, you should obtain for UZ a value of 0.292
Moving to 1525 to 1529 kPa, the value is 0.316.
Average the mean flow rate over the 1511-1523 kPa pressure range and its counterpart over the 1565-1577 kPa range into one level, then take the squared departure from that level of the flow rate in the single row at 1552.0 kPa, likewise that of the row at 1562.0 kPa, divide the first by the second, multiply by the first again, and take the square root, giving 0.60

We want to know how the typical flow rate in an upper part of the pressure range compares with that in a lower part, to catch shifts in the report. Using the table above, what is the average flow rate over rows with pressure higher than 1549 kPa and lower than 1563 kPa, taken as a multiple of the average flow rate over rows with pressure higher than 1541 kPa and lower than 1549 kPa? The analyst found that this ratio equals 1.01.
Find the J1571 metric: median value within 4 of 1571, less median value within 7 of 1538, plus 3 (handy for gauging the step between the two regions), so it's 3.08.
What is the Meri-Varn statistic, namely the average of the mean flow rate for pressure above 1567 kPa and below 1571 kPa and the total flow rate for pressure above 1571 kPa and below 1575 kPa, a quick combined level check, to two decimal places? 3.02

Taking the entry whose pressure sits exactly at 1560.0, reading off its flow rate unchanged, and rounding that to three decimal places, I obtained 2.030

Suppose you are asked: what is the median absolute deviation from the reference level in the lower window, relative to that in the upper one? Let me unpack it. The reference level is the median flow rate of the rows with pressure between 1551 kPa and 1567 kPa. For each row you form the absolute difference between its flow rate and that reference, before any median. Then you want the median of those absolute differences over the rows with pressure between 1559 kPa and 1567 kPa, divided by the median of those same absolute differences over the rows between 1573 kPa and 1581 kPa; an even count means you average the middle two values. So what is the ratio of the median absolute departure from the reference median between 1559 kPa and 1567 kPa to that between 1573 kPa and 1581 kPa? 1.3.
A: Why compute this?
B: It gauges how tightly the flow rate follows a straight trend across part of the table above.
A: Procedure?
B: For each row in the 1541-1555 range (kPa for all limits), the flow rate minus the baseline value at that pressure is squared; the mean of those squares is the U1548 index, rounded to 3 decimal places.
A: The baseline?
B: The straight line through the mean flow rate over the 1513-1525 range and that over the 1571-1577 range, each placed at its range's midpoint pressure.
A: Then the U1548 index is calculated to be 0.010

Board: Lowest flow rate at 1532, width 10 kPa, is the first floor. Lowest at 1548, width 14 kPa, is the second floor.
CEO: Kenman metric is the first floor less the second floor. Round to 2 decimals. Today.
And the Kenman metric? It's -0.01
